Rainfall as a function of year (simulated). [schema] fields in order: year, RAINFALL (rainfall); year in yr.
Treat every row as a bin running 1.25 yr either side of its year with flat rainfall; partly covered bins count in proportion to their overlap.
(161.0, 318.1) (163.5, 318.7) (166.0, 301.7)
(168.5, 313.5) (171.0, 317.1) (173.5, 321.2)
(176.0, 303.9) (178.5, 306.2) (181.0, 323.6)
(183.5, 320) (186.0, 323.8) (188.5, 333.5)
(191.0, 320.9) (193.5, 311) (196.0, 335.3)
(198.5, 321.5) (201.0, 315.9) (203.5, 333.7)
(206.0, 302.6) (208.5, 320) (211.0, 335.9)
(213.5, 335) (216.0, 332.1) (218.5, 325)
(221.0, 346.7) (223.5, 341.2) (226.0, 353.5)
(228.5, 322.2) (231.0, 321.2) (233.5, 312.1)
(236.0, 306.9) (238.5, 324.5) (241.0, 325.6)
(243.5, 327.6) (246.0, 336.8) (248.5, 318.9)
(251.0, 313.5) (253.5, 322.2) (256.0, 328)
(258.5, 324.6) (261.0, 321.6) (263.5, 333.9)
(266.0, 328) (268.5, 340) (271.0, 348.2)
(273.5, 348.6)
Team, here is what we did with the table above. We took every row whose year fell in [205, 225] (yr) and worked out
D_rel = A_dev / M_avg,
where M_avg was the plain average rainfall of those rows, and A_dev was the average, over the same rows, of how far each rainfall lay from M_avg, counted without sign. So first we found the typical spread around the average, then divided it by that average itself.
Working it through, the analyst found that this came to 0.032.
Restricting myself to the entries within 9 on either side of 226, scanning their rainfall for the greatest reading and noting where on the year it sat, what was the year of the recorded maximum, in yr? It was 226.0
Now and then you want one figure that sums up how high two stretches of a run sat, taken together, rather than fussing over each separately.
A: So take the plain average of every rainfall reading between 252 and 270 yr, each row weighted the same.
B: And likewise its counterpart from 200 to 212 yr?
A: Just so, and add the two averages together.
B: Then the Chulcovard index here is 650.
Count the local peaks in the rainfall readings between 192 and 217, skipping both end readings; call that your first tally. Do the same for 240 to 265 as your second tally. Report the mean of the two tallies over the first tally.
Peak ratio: 0.83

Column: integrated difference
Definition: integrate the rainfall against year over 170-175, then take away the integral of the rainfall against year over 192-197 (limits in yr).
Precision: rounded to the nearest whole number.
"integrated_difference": -20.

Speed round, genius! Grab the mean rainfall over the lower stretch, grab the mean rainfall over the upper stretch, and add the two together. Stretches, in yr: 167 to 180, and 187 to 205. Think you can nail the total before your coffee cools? 637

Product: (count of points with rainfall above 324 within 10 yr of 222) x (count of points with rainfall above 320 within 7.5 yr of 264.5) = 36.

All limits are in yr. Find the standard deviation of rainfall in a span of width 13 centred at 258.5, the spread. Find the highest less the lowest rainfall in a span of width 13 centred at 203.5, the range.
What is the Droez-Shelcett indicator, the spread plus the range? 36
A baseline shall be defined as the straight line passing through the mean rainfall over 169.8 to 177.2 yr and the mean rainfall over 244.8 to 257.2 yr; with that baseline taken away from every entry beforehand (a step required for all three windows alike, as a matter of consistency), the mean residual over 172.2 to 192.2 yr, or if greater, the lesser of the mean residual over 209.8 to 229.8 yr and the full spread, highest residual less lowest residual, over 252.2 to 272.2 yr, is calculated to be 16.5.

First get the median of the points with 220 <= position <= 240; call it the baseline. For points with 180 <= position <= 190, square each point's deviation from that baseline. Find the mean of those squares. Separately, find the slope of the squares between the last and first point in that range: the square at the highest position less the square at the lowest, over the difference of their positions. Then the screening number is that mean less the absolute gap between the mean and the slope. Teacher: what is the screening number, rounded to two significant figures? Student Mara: 14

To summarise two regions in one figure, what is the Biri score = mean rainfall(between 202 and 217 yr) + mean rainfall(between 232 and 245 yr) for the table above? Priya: 646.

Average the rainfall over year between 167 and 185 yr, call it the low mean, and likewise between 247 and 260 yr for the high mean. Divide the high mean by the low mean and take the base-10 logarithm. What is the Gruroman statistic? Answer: 0.009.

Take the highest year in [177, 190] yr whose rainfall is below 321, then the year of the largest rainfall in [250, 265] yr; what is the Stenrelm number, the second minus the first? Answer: 80.0 yr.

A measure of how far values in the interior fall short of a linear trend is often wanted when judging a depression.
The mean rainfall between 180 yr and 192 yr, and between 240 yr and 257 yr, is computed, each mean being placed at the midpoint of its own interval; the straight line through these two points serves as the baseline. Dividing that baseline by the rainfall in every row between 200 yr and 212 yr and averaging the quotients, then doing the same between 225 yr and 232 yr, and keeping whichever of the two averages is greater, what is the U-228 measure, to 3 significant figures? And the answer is 1.01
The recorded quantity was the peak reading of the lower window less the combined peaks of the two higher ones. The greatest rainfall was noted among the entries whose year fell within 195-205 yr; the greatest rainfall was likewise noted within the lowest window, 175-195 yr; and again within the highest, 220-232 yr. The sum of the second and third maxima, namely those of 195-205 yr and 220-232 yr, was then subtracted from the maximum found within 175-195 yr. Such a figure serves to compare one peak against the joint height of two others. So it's -355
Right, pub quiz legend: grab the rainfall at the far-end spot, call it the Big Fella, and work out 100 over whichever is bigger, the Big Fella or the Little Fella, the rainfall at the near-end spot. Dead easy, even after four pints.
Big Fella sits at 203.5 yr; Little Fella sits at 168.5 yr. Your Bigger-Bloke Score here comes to 0.300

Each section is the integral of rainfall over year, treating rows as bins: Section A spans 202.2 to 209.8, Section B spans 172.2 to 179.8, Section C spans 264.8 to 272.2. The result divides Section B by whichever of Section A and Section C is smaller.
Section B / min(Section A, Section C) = 0.97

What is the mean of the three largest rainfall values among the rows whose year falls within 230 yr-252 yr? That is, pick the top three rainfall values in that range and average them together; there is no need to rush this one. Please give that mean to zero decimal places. 330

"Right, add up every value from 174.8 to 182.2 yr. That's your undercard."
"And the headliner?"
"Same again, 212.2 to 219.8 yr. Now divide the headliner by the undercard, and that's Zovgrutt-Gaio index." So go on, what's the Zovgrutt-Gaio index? 1.06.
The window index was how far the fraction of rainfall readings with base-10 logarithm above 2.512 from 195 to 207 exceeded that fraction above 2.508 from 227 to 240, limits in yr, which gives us 0.0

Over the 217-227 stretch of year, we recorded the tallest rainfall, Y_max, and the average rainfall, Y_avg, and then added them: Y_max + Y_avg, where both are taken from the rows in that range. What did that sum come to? 695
